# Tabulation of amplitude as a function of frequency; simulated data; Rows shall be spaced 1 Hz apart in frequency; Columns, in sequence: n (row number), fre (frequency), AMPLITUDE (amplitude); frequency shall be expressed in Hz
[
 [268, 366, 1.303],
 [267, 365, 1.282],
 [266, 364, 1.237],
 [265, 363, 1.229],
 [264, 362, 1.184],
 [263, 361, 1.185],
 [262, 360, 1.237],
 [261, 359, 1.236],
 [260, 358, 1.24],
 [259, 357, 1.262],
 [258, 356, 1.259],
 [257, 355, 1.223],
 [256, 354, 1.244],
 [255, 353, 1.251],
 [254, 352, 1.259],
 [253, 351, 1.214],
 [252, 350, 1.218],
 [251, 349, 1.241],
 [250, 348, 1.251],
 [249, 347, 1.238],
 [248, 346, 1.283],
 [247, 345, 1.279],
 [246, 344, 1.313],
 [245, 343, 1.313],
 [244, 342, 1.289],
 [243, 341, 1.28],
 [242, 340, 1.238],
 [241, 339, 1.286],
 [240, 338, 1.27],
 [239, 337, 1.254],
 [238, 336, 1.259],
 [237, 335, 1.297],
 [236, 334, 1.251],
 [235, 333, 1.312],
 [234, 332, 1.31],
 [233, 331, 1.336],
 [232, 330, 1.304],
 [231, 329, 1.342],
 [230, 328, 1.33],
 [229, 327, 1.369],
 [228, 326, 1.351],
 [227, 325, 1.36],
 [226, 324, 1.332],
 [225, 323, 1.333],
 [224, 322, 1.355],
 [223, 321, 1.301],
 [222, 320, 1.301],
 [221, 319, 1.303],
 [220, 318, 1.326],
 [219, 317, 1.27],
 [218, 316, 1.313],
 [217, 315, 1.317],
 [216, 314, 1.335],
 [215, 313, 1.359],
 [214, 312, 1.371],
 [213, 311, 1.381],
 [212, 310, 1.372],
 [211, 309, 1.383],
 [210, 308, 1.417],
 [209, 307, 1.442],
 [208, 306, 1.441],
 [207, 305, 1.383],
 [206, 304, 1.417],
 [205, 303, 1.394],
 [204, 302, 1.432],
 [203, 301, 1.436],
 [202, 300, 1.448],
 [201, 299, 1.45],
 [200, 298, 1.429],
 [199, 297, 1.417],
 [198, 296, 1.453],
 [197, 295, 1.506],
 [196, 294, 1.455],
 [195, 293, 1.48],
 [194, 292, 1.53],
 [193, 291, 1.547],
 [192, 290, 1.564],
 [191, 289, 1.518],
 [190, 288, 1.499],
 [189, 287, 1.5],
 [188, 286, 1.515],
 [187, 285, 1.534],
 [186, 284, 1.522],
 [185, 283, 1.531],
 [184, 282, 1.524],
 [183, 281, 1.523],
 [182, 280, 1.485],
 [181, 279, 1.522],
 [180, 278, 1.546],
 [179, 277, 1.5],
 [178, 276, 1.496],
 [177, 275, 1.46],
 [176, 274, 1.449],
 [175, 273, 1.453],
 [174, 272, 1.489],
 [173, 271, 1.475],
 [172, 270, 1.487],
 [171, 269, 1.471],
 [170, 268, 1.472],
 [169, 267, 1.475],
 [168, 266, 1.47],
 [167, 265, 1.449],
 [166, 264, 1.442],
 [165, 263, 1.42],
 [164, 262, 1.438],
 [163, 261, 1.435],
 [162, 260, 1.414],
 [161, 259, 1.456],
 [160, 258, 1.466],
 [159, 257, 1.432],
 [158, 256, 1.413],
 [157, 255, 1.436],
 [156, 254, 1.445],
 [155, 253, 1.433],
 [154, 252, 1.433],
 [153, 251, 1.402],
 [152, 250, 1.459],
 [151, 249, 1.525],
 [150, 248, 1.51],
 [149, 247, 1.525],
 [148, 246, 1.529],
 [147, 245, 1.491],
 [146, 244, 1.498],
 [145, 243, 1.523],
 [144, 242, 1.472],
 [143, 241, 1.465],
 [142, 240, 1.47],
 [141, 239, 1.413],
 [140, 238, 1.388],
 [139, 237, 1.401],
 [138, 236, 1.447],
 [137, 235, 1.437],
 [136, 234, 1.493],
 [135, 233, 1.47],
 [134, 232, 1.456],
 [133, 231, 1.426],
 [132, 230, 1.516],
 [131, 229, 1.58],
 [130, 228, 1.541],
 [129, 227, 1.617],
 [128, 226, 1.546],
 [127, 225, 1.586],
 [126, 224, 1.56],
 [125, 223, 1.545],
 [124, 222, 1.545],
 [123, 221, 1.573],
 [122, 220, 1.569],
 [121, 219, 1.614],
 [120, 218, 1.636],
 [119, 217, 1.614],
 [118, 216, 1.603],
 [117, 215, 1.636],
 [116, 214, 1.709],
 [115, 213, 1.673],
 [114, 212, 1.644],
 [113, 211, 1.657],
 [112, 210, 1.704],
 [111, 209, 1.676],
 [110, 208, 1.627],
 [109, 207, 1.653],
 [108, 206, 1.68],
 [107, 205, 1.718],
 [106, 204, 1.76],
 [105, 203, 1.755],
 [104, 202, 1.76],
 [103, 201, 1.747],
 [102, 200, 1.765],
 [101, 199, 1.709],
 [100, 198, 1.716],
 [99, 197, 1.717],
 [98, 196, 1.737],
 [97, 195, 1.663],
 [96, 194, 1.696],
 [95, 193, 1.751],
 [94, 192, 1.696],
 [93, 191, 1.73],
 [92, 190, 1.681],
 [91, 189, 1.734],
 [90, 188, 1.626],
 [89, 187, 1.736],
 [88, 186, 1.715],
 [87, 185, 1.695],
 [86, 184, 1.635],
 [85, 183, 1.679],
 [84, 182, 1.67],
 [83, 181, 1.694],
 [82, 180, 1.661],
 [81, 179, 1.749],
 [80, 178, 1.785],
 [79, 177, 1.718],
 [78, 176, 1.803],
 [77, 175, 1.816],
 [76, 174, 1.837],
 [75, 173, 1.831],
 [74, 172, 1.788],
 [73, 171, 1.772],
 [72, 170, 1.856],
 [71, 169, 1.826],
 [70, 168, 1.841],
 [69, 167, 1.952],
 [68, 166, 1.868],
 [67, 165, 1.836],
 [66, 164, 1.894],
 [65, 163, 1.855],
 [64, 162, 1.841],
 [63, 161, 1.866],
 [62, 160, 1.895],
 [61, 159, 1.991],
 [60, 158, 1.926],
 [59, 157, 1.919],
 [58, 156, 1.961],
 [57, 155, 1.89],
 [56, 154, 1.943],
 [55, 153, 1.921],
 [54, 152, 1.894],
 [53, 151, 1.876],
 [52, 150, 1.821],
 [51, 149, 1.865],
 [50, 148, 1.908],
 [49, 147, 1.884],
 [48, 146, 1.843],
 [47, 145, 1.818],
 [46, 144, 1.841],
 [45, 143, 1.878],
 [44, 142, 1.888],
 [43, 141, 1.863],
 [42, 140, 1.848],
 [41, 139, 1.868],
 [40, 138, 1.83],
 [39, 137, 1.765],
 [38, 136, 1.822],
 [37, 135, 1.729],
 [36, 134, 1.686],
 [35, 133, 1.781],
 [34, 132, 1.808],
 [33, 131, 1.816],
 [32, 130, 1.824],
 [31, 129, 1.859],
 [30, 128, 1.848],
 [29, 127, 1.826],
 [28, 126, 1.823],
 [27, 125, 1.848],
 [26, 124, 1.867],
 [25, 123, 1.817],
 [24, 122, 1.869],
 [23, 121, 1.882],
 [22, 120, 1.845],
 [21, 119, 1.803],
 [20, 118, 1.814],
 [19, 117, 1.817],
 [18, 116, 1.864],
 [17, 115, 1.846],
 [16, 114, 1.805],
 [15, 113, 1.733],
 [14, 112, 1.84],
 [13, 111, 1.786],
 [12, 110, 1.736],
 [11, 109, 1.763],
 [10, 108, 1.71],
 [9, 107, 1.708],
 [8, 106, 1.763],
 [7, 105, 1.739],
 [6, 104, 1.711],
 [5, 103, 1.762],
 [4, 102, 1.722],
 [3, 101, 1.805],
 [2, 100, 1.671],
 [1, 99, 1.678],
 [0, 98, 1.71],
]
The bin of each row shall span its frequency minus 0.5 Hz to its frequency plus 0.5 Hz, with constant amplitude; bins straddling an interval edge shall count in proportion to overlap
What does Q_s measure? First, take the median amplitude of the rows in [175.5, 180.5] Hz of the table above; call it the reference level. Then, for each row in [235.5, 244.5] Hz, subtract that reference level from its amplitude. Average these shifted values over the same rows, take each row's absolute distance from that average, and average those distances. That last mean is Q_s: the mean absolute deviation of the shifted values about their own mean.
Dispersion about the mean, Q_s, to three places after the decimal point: 0.036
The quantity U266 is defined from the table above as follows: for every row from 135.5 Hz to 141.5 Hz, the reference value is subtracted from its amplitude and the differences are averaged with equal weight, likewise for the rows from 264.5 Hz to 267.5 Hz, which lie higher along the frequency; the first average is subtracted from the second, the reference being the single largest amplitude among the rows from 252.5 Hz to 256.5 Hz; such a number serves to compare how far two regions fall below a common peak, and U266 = -0.37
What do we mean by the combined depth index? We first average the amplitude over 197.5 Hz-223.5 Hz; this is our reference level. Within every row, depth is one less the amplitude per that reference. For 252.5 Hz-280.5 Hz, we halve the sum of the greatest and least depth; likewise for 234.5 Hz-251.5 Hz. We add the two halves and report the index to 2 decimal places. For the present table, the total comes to 0.24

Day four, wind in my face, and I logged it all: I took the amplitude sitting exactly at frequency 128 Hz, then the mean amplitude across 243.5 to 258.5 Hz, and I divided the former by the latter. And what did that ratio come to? 1.26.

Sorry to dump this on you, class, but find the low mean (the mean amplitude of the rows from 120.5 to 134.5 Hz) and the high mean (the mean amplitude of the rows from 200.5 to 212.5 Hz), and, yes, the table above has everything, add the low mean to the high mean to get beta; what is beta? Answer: 3.5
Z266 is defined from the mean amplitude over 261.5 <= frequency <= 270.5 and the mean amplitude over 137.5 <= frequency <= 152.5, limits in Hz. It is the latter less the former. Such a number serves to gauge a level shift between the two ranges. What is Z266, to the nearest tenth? 0.4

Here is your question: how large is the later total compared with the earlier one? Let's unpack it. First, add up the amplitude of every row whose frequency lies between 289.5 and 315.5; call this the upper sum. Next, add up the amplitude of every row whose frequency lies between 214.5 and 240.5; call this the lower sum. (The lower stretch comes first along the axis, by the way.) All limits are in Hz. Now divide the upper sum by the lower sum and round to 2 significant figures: 0.94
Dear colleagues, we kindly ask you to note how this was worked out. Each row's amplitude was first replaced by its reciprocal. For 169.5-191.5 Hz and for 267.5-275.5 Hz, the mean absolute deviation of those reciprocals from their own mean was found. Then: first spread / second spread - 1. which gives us 2.4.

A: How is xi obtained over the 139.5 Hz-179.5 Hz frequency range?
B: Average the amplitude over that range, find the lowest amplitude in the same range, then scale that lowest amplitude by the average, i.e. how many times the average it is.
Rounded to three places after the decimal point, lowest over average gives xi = 0.924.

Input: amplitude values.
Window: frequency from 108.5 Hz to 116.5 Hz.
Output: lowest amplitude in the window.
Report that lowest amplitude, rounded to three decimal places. 1.733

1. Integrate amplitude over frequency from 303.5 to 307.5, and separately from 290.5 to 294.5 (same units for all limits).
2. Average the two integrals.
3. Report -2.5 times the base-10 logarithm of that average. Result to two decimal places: -1.92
